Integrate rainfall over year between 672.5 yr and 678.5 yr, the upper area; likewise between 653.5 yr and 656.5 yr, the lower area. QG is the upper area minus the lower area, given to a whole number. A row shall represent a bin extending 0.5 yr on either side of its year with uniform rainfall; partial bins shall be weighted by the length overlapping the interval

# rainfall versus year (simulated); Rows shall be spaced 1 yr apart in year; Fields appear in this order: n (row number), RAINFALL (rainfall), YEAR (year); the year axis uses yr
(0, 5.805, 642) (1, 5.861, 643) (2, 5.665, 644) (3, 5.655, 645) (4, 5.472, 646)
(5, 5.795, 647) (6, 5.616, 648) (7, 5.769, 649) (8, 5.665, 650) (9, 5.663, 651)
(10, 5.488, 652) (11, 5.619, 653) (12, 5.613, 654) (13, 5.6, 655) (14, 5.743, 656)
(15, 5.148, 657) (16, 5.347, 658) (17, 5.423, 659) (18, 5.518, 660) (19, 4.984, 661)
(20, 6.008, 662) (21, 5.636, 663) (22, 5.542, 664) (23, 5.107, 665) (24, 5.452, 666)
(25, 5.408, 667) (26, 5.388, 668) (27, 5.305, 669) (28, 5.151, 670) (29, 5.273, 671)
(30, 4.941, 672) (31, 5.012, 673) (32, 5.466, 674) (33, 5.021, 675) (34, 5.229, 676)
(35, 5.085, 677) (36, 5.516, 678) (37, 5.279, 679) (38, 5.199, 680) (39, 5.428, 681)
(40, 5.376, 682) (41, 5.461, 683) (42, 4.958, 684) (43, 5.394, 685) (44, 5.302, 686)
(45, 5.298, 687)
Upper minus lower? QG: 14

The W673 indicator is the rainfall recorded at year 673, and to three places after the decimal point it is 5.012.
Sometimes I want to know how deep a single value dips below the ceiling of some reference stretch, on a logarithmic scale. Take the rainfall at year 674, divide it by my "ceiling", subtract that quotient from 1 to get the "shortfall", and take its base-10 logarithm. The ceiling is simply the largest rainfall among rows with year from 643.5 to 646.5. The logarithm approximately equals -1.5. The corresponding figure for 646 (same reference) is -1.5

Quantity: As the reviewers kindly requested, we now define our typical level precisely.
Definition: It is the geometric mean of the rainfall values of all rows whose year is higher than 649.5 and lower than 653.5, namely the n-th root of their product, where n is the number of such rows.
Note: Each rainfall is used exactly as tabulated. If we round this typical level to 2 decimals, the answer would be 5.61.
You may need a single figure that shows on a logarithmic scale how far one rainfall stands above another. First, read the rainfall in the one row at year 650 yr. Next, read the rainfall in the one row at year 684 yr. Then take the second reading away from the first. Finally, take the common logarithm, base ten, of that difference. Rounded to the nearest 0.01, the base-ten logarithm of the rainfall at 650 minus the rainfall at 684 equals -0.15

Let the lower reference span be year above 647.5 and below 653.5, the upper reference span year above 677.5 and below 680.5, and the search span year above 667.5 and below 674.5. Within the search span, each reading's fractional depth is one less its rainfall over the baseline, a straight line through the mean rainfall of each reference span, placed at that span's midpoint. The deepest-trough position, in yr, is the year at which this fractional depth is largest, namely 672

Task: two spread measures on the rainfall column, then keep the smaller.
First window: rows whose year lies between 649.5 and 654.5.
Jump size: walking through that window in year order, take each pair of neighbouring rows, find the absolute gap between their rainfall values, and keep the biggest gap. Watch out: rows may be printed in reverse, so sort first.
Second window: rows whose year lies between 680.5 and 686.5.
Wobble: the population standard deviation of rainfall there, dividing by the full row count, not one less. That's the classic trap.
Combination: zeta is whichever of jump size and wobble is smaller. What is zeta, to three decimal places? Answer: 0.169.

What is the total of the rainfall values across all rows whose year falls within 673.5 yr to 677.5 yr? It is 21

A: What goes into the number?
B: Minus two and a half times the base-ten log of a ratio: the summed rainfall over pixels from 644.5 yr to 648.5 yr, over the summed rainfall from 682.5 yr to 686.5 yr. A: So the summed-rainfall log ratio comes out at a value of -0.071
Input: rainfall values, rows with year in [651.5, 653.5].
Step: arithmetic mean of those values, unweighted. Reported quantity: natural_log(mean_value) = 1.71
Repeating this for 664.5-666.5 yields 1.66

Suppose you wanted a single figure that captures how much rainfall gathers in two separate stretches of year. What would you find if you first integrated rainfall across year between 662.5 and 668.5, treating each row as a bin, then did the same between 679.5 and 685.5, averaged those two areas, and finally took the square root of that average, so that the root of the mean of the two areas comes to 5.67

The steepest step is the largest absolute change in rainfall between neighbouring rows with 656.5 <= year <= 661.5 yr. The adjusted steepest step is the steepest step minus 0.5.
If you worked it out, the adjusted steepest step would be 0.03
